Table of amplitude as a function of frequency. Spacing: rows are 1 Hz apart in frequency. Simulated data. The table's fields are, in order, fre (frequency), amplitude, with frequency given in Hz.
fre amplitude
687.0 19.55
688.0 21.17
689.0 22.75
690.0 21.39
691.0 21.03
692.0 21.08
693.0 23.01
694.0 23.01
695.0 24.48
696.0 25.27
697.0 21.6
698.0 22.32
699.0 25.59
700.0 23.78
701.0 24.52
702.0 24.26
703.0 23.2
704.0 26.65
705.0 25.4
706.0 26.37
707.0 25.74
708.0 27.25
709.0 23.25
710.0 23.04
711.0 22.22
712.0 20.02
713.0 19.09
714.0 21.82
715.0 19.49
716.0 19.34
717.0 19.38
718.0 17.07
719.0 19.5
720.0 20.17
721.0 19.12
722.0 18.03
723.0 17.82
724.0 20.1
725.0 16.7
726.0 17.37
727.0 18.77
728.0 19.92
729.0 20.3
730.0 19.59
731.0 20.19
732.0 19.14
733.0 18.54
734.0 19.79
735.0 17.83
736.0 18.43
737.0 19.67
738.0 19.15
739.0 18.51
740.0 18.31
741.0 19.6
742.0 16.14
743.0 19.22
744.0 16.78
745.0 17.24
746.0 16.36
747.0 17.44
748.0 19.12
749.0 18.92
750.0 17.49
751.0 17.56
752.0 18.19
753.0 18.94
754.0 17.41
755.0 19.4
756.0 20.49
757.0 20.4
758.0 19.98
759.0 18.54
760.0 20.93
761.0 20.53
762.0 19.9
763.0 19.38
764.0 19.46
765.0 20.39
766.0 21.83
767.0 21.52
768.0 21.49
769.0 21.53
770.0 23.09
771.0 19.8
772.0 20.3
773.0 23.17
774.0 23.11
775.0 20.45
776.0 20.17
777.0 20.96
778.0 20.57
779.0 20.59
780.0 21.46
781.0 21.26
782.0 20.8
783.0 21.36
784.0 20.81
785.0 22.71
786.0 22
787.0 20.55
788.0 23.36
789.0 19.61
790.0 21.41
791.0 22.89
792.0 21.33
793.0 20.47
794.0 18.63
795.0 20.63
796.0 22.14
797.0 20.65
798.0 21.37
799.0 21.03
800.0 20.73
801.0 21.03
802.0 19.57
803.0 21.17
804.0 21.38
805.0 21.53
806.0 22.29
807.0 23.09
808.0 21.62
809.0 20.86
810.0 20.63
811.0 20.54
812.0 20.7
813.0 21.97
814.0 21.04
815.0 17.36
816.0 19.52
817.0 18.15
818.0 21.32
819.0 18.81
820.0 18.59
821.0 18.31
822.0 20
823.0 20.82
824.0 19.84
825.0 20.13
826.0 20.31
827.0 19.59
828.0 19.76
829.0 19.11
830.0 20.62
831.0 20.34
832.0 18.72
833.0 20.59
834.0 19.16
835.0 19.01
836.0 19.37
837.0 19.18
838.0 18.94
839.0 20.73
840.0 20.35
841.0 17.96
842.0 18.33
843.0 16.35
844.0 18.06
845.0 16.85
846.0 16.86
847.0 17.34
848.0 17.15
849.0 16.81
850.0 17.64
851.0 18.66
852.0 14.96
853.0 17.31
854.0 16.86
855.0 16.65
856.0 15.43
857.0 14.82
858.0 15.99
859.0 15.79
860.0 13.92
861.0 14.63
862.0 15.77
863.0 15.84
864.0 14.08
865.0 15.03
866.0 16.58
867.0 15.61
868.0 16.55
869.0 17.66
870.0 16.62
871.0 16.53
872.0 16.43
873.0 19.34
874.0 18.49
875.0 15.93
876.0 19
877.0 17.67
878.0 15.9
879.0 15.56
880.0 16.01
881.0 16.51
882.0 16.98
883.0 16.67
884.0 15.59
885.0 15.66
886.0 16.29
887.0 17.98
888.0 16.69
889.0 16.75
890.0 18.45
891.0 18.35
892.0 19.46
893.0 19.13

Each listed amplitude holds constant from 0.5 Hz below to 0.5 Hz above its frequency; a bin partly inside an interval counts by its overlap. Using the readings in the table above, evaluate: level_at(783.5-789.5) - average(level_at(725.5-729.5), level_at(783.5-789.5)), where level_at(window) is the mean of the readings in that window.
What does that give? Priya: 1.2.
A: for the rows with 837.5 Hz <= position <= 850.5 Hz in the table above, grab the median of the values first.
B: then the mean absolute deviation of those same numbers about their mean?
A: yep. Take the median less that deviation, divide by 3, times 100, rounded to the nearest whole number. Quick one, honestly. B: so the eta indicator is 554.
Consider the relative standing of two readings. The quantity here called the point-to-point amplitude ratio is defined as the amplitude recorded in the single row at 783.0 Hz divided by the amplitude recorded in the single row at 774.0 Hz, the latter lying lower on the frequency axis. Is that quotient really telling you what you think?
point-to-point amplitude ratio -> 0.92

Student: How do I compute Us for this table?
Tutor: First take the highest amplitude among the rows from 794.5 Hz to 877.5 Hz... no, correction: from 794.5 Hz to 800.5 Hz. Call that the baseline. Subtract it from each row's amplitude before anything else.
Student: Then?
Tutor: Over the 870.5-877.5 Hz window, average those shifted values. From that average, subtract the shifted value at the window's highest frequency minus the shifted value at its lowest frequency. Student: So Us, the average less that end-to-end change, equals -5.7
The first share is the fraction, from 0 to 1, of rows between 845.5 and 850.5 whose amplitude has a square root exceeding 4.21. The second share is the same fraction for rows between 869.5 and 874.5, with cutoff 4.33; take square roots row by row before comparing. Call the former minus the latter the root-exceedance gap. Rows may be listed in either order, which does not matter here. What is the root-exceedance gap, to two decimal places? -0.20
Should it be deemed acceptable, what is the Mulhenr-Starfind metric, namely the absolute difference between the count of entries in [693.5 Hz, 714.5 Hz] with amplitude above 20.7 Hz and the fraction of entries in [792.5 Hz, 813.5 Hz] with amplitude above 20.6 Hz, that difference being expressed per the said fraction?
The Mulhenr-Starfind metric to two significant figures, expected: 22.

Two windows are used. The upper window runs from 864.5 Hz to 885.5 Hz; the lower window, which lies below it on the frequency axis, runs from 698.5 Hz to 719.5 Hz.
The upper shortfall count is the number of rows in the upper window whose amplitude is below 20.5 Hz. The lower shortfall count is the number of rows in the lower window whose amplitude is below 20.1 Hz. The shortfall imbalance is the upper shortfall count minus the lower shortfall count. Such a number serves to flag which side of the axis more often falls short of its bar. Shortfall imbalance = 14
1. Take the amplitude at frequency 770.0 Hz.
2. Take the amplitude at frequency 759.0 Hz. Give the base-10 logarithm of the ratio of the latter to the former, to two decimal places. -0.10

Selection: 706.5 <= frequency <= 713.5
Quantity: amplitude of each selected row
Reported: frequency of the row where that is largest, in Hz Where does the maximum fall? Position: 708.0 Hz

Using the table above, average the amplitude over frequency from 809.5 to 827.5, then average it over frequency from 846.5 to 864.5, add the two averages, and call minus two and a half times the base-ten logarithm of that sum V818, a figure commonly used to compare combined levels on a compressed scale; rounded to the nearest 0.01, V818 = -3.89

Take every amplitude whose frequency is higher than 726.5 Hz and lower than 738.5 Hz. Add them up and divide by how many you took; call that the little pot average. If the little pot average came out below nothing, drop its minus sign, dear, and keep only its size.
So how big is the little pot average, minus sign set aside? 19.3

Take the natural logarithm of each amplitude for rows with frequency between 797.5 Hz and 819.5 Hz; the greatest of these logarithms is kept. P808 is 3.14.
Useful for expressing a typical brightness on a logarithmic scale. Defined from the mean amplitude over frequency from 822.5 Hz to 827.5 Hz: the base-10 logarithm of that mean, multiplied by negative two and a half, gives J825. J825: -3.26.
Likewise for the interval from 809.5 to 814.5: -3.30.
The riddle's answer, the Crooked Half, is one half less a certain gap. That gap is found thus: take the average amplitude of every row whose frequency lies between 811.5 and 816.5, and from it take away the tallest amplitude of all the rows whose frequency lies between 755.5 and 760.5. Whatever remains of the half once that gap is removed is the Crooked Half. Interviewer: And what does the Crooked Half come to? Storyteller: 1.3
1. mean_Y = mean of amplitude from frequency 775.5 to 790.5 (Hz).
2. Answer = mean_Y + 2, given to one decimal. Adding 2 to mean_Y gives 23.2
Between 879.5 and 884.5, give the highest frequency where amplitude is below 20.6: 884.0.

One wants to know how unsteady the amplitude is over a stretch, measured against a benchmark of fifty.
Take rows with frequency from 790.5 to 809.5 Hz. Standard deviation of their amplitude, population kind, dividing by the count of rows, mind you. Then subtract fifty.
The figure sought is -49.0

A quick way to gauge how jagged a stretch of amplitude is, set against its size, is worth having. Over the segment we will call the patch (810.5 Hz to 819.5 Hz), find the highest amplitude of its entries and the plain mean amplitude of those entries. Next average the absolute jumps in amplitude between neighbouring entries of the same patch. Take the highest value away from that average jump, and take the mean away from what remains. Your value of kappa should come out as -40.0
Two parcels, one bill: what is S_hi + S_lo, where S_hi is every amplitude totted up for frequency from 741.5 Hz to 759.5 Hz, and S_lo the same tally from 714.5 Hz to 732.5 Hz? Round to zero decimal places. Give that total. 672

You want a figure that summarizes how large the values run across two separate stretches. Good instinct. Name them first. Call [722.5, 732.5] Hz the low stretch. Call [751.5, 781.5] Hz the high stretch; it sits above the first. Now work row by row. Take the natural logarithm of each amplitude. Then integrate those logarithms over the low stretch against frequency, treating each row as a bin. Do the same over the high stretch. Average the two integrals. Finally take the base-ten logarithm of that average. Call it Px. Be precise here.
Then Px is 1.78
